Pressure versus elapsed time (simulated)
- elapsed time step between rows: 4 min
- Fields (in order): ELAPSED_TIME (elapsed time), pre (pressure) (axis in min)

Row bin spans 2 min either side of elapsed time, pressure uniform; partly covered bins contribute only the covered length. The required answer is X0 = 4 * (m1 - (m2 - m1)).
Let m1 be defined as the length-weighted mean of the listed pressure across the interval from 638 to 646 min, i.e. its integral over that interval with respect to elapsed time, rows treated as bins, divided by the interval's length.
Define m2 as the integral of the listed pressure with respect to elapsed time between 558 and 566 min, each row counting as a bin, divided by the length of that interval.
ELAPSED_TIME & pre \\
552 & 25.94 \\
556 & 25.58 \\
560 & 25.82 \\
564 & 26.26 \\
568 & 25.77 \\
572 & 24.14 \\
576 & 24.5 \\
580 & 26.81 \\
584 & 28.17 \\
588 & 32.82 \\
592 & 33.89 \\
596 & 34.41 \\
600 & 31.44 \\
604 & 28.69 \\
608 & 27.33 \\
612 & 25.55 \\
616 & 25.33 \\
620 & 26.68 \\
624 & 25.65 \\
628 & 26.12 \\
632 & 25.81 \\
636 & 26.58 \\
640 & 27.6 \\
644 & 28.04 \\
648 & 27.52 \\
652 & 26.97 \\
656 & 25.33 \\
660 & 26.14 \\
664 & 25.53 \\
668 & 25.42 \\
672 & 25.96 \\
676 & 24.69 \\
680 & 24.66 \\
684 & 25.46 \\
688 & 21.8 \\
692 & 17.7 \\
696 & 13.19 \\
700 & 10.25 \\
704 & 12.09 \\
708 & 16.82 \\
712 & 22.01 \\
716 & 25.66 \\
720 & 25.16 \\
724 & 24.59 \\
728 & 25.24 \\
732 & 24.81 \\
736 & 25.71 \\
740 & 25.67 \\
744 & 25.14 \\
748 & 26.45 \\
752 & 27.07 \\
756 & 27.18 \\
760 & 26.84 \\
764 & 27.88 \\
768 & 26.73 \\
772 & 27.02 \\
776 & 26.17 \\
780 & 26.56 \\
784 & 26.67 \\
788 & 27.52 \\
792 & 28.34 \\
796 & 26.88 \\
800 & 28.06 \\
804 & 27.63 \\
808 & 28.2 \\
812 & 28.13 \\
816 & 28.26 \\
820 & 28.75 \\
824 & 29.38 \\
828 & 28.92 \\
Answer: 118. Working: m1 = 27.8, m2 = 26.0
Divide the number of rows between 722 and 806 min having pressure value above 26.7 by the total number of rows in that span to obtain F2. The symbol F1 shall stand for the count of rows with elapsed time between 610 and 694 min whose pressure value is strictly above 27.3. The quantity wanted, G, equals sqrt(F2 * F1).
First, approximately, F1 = 3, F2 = 0.52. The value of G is 1.25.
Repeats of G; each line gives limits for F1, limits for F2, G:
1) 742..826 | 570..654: 2.39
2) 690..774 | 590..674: 0.65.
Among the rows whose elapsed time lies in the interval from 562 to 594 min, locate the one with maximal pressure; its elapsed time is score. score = 592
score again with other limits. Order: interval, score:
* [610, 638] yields 620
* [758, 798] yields 792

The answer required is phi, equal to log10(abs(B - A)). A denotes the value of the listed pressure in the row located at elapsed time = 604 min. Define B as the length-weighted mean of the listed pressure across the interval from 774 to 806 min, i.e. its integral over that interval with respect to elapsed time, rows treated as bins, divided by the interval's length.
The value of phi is 0.2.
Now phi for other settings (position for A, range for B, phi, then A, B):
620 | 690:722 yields 0.9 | 26.68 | 17.9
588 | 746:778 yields 0.8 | 32.82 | 26.9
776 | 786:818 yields 0.2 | 26.17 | 27.9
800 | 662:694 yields 0.6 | 28.06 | 23.9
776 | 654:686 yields -0.1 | 26.17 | 25.4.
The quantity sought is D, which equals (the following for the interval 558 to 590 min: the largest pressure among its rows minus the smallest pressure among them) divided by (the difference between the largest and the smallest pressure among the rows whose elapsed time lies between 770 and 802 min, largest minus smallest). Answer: 4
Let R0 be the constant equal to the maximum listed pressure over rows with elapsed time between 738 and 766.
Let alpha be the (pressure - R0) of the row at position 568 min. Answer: -2.1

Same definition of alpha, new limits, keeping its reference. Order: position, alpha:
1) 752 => -0.8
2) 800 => 0.2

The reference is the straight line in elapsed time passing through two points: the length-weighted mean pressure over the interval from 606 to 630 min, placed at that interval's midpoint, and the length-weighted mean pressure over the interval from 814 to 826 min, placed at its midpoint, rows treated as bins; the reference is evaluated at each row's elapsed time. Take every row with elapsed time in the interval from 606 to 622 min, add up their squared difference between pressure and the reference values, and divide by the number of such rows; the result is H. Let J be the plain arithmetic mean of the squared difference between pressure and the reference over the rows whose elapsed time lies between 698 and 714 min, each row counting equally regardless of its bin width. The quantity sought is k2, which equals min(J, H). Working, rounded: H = 0.7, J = 164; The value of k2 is 0.73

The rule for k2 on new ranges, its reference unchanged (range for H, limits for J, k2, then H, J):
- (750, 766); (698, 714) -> 0.66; 0.7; 164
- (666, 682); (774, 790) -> 2.63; 3.1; 3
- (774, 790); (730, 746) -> 2.63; 2.6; 6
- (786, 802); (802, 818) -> 0.41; 0.9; 0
